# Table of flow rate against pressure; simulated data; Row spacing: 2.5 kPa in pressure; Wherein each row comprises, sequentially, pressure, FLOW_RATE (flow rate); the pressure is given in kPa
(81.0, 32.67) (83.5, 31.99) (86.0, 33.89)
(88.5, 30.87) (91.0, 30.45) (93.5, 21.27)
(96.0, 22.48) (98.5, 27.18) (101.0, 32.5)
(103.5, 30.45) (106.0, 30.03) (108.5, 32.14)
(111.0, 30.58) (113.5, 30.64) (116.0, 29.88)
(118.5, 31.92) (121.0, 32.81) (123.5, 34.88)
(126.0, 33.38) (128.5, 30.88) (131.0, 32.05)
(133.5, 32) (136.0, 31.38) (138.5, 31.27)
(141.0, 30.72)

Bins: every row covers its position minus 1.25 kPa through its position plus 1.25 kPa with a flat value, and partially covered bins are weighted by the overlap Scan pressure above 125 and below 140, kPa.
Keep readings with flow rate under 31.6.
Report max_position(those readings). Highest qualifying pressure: 138.5 kPa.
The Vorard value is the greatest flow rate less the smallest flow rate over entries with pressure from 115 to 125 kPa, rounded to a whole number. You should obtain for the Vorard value 5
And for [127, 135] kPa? 1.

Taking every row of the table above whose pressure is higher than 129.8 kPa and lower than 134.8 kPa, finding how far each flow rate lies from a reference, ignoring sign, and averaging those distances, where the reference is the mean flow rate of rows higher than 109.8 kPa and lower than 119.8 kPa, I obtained 1.3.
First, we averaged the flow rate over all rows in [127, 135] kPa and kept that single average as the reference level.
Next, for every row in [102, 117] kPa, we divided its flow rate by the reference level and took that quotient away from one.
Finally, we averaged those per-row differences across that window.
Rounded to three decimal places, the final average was 0.032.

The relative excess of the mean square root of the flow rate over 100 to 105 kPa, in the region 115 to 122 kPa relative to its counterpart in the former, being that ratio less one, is 0.00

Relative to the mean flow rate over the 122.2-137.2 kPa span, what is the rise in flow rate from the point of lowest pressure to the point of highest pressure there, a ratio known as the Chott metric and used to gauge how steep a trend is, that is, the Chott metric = -0.11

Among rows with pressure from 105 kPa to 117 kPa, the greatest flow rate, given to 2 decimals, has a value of 32.14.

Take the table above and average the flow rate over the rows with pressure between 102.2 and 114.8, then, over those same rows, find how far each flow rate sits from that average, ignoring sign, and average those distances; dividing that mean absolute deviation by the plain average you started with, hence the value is 0.02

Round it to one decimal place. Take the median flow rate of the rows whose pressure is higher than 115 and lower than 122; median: 31.9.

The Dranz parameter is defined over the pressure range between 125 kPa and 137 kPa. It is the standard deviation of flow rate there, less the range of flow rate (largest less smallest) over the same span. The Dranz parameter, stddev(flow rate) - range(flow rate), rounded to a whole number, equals -2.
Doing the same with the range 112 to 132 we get -3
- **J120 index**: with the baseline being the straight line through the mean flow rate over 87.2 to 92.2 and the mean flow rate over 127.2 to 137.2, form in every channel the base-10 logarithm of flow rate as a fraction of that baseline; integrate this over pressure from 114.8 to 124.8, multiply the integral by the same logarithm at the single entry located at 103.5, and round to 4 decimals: -0.0010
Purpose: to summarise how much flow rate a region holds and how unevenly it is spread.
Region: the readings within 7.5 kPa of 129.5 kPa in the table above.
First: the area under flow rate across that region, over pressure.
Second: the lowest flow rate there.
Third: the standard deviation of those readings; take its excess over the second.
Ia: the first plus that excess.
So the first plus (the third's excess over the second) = 457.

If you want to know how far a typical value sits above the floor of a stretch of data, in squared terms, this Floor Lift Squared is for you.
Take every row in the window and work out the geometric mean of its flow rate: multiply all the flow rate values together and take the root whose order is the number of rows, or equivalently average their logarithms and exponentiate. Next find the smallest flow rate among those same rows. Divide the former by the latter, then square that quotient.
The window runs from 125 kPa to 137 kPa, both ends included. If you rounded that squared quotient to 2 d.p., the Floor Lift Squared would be 1.07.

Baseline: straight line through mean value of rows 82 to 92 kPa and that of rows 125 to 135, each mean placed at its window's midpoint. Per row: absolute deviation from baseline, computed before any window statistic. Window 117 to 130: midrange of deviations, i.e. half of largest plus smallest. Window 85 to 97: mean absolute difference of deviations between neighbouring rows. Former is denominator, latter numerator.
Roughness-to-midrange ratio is 2.0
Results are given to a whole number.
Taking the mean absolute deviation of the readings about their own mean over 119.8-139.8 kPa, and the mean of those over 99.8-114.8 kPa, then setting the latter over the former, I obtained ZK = 30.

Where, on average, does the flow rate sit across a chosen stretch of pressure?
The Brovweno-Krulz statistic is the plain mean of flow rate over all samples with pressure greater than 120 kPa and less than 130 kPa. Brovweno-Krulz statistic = 33.0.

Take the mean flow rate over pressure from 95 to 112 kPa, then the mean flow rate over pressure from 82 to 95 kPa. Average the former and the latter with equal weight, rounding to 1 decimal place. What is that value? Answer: 29.5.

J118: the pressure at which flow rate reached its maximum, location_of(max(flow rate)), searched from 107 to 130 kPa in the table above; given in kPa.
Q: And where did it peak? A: 123.5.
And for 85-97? 86.0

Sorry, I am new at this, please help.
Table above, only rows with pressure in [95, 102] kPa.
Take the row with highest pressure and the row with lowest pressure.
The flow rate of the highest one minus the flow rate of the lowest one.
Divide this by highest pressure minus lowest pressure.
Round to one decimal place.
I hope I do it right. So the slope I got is 2.0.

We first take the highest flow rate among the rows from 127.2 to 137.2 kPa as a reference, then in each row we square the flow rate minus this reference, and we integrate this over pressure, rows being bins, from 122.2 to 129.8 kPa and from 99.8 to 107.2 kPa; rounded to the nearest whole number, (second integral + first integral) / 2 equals 22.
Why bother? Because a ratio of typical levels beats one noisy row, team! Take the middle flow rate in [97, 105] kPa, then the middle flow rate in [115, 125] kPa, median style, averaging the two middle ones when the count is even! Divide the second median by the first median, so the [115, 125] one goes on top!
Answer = 1.06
